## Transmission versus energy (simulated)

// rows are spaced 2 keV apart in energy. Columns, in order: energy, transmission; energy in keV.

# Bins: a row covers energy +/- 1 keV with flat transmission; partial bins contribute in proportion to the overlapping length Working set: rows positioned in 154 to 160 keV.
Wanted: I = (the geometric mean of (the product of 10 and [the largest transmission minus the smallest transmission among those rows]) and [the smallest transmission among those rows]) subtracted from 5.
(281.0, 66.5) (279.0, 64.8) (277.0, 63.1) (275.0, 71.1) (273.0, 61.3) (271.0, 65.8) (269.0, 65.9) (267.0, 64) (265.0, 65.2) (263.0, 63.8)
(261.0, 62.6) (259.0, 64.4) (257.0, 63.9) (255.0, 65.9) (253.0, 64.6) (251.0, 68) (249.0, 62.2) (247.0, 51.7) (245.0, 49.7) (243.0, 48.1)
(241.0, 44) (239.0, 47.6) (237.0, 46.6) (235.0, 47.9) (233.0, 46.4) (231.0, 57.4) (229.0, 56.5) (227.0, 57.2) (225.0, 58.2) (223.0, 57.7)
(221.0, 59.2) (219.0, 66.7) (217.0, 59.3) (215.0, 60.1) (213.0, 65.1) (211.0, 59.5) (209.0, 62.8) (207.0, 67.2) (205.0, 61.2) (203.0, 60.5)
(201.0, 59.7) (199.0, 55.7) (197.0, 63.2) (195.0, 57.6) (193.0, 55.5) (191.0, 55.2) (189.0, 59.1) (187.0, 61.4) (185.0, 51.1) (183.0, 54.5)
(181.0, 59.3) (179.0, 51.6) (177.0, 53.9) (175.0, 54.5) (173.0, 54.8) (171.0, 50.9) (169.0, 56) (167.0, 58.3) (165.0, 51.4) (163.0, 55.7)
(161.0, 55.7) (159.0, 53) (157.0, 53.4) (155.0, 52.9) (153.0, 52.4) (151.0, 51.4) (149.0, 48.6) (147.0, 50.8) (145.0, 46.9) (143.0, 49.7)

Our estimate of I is -11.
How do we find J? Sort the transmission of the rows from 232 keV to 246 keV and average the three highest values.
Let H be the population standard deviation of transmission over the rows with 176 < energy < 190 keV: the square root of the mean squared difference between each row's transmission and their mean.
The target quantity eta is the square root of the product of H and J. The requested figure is 13.5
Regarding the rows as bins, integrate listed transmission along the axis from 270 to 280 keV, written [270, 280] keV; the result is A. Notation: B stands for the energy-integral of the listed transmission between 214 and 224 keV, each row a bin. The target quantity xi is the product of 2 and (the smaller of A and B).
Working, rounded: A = 652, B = 606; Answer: 1212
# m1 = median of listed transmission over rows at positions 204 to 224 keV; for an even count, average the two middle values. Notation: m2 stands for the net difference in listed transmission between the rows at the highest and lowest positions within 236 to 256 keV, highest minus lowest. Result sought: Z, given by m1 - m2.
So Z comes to 41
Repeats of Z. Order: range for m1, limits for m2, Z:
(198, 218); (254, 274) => 65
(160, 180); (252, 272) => 53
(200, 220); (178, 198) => 49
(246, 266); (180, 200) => 68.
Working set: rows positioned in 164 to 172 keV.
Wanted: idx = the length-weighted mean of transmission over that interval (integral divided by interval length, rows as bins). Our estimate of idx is 54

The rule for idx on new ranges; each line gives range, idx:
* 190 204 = 58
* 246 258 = 63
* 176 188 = 55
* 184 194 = 56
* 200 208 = 62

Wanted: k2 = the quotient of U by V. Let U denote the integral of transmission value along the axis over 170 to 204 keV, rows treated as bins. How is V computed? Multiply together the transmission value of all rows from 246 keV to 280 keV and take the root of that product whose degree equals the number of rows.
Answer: 30.0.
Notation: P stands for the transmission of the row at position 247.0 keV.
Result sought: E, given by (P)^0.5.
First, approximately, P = 51.7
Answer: 7.19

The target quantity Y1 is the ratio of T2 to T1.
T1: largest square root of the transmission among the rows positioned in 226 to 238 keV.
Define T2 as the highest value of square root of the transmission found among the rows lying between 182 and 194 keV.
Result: 1.03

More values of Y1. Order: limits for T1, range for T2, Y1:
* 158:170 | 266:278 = 1.10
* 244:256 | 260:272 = 0.98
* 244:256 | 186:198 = 0.96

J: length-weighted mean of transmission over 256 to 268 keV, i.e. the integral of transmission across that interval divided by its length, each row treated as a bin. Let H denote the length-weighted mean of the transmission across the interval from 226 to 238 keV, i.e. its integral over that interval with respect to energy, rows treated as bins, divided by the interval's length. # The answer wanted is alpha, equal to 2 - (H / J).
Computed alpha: 1.19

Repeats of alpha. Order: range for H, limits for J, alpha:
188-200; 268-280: 1.12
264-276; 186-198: 0.88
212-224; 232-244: 0.69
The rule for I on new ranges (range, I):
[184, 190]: -68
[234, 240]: -20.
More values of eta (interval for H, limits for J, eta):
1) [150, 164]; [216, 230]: 9.6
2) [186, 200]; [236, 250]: 12.6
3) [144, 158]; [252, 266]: 12.0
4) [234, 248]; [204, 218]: 12.0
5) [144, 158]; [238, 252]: 11.6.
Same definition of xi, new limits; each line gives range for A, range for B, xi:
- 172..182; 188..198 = 1096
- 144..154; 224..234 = 1000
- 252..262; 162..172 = 1089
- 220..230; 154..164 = 1083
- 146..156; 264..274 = 1024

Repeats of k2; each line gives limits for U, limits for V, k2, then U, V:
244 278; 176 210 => 37.0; 2146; 58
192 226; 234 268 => 36.1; 2058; 57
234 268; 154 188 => 35.9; 1960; 55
